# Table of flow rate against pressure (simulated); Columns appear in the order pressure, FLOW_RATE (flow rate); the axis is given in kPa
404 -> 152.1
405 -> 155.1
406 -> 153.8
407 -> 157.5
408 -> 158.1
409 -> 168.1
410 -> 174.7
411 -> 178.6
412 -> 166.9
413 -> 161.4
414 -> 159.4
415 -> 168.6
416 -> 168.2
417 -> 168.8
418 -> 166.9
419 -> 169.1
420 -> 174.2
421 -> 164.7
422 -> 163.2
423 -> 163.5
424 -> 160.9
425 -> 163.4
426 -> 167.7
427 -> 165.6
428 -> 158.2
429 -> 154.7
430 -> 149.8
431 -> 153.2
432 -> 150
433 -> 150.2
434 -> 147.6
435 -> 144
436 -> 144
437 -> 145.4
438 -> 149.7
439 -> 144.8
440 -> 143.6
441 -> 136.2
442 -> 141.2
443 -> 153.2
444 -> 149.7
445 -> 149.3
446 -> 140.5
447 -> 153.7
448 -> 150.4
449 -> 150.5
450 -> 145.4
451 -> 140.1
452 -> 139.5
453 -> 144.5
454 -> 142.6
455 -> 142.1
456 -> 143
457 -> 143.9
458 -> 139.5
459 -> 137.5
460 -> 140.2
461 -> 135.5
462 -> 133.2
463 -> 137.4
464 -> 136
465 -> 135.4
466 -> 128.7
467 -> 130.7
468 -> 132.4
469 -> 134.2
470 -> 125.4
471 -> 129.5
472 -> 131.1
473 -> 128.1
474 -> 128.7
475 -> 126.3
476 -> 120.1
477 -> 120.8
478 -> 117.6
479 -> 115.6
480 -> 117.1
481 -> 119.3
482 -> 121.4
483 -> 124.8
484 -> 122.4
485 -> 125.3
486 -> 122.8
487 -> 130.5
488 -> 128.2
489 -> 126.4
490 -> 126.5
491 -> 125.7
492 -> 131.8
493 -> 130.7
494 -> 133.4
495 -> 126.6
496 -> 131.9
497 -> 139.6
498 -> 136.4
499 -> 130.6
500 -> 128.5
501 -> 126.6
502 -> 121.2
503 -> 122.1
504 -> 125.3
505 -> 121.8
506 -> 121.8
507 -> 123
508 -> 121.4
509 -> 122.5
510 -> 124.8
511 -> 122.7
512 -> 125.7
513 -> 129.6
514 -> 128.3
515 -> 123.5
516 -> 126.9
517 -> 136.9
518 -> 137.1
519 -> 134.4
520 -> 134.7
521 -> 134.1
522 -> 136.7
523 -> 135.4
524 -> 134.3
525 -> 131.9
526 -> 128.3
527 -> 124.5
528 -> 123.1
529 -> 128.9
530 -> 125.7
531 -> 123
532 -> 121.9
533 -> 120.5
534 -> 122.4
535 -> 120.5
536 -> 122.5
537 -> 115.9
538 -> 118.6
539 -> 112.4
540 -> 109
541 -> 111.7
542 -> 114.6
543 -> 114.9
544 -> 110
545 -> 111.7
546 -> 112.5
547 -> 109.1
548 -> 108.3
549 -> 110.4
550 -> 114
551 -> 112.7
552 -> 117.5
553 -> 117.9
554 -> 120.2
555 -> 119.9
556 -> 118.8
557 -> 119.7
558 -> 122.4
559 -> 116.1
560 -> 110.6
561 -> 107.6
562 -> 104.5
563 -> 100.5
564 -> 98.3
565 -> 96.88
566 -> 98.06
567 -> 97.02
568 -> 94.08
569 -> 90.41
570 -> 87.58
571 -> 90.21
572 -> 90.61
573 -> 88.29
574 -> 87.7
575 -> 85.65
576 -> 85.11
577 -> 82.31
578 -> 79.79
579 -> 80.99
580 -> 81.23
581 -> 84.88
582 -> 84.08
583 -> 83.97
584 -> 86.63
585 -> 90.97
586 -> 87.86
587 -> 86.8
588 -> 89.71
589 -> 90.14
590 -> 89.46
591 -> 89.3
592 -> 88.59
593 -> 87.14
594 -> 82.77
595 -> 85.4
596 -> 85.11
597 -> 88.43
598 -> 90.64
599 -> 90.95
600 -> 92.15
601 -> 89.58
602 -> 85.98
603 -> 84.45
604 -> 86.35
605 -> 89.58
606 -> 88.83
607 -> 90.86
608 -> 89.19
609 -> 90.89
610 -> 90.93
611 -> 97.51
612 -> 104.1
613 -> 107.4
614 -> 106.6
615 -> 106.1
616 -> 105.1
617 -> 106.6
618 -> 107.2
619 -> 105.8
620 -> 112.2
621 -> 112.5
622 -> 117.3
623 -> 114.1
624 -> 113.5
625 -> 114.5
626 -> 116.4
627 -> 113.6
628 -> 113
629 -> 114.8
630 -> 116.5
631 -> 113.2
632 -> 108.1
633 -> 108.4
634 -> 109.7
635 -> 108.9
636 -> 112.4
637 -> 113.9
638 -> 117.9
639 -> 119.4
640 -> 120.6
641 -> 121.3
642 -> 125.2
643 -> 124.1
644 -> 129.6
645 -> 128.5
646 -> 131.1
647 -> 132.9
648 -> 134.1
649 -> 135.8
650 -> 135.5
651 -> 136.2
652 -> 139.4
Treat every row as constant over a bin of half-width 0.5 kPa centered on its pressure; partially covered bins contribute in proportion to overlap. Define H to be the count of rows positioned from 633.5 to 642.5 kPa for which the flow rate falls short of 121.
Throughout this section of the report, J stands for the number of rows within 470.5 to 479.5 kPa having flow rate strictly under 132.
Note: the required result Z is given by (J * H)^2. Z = 3969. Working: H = 7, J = 9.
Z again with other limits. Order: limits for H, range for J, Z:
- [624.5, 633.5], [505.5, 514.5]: 6561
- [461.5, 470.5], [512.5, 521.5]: 0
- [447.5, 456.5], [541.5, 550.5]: 0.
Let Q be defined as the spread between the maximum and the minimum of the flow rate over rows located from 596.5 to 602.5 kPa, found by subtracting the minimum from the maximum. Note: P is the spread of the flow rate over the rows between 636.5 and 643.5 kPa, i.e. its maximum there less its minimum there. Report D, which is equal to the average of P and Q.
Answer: 9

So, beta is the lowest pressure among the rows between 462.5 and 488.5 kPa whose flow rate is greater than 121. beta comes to 463 kPa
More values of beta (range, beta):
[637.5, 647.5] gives 641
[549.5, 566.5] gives 558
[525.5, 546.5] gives 526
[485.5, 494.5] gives 486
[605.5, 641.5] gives 641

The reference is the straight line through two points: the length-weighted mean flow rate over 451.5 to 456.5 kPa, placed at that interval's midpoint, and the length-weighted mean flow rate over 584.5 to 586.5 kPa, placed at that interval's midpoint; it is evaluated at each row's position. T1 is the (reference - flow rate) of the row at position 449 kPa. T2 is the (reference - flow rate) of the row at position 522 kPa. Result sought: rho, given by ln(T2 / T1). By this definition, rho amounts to 1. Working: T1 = -6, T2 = -22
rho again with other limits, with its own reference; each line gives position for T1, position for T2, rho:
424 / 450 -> -1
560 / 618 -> 1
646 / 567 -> -6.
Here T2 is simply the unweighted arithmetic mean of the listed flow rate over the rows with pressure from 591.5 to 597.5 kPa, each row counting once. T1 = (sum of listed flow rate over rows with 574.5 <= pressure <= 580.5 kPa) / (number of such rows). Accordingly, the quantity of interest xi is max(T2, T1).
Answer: 86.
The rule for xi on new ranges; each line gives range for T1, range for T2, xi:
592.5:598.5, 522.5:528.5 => 130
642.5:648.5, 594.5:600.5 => 130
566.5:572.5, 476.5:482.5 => 119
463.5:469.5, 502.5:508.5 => 133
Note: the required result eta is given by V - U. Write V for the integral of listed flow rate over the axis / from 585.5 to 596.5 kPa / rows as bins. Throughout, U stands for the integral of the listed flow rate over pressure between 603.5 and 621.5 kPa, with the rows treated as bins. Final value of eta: -835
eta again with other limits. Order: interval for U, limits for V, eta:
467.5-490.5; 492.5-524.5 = 1254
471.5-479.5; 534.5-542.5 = -63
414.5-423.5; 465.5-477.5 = 29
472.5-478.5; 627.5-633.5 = -68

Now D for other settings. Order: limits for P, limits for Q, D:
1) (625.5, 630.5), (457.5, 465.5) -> 5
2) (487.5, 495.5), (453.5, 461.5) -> 8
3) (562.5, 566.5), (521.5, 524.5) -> 3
